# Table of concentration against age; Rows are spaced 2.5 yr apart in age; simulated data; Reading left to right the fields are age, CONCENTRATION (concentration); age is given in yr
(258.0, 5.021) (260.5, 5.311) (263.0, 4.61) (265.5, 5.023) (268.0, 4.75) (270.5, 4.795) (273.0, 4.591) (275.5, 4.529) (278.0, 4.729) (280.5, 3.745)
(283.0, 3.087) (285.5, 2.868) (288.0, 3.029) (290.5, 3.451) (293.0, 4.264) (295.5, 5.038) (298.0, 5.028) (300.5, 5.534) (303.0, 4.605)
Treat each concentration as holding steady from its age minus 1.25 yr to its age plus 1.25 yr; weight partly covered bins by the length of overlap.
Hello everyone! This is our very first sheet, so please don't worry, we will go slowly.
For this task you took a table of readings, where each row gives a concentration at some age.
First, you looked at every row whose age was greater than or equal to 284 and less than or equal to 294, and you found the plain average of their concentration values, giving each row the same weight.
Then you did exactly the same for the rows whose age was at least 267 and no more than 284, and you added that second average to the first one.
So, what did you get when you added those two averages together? 7.7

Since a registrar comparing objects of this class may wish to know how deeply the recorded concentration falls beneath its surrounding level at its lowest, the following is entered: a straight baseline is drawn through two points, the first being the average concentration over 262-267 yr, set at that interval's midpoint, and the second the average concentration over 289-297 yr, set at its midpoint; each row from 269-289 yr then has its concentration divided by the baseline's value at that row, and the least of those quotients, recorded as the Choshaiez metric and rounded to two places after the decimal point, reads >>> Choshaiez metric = 0.65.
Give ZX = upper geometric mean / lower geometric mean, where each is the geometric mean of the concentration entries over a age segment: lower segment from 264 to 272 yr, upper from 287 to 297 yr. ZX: 0.80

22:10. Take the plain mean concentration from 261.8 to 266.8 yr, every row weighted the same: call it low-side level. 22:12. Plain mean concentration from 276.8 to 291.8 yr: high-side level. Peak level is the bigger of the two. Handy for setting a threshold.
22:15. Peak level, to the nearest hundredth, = 4.82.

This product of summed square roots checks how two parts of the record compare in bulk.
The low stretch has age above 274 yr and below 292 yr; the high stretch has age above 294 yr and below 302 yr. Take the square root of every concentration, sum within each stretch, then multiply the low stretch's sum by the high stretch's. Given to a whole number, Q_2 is 91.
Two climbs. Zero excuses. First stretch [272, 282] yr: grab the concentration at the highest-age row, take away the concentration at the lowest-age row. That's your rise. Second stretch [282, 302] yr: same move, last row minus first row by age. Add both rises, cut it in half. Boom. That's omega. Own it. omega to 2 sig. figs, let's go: 0.80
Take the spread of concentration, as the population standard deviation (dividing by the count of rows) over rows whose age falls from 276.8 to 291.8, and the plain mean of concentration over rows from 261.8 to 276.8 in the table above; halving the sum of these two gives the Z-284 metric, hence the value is 2.67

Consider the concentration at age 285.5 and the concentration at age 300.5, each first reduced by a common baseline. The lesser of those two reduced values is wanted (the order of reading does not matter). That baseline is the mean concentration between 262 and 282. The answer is -1.7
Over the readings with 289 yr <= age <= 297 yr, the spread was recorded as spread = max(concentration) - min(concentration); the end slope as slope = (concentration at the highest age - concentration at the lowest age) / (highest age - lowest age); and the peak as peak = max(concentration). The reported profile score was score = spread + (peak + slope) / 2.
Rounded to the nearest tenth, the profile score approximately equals 4.3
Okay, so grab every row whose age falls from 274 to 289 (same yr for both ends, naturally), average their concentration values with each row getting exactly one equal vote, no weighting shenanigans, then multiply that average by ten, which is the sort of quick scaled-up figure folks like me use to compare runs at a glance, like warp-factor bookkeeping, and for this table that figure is 37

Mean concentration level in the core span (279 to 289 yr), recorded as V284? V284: 3.2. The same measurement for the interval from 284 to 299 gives 3.9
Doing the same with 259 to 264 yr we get 5.0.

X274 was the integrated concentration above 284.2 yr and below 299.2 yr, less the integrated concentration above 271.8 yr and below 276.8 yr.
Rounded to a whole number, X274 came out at 36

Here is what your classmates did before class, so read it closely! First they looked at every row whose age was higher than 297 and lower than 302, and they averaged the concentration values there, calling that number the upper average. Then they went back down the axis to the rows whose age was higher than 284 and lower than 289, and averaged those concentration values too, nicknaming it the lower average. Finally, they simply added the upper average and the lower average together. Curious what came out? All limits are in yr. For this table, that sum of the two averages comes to 8.2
